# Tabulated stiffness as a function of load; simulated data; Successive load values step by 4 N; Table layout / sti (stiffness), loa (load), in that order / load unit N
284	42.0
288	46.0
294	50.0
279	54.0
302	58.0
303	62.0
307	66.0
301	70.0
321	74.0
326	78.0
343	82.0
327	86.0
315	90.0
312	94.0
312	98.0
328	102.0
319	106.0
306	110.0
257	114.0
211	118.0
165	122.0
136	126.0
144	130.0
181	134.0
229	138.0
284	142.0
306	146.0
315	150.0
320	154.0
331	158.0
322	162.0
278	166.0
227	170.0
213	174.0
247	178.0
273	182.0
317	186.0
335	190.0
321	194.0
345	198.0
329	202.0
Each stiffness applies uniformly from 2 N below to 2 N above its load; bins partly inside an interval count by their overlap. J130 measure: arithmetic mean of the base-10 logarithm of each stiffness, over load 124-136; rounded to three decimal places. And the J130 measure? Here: 2.183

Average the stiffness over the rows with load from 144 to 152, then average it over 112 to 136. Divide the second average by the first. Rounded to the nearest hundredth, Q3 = 0.59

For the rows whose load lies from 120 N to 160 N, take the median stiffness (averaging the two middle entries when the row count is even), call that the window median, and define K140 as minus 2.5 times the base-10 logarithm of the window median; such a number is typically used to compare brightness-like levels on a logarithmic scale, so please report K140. -6.02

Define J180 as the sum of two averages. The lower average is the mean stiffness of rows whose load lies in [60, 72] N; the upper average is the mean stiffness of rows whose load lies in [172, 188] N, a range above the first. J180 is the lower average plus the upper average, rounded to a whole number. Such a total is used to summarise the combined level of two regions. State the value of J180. 566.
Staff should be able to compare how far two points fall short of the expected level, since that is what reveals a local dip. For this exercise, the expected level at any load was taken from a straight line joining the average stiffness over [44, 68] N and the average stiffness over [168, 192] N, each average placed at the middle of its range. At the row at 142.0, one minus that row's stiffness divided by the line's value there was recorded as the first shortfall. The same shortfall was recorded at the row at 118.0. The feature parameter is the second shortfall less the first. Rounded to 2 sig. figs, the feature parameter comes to 0.28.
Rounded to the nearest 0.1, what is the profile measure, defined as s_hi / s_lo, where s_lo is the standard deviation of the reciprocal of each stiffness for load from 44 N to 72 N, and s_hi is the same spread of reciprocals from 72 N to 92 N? 0.8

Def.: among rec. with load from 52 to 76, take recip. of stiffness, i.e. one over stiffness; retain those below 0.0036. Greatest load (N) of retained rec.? 74.0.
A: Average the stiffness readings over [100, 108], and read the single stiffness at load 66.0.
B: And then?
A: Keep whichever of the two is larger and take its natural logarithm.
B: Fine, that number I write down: 5.78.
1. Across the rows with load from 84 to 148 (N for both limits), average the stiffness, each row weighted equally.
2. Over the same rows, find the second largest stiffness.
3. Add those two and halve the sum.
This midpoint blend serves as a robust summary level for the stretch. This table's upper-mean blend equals 293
